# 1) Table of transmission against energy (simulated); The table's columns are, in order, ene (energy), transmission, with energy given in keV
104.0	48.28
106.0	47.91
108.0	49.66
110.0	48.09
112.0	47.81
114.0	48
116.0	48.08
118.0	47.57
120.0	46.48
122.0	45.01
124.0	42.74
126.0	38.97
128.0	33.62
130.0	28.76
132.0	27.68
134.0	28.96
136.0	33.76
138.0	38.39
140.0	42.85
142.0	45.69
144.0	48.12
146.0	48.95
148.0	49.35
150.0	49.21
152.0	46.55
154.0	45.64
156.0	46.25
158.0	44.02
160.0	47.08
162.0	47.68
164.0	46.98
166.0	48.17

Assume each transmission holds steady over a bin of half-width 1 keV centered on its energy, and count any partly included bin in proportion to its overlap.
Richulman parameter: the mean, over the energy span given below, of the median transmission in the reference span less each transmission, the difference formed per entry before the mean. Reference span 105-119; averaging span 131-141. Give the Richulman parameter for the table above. 14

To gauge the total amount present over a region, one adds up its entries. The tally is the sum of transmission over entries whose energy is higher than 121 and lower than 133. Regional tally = 217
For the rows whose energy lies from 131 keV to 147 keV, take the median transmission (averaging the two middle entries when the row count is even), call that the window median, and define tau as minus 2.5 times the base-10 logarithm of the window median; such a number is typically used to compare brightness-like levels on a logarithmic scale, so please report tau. -4.02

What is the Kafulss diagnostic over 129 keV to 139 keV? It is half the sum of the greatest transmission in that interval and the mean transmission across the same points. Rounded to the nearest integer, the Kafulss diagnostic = 35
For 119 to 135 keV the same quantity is 42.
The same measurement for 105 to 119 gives 49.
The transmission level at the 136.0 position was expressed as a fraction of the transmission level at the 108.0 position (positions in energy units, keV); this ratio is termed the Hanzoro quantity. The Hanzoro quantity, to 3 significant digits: 0.680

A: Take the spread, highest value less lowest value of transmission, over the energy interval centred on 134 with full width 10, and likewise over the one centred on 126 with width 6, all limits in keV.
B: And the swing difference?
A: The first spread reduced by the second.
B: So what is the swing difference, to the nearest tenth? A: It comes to 1.6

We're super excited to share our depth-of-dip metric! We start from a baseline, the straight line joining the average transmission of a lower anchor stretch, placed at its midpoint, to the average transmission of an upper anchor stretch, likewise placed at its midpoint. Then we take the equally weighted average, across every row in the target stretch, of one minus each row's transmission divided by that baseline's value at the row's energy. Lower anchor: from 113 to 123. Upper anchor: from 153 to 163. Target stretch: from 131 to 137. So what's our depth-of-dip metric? 0.35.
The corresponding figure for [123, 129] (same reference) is 0.18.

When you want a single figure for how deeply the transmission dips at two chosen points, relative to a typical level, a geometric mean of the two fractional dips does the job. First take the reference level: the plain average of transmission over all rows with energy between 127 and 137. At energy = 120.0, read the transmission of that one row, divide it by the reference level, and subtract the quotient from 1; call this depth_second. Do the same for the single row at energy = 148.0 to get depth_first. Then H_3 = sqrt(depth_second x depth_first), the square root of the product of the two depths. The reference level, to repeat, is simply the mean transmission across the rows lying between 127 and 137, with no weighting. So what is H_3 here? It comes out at 0.57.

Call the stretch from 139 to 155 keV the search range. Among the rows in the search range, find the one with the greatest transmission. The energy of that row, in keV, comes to 148.0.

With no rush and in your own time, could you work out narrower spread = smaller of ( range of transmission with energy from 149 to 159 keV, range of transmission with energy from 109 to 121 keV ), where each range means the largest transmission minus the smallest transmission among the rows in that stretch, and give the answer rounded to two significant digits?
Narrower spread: 1.6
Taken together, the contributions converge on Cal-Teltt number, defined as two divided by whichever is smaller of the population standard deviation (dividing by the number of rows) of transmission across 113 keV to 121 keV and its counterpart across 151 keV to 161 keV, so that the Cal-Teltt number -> 3.1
